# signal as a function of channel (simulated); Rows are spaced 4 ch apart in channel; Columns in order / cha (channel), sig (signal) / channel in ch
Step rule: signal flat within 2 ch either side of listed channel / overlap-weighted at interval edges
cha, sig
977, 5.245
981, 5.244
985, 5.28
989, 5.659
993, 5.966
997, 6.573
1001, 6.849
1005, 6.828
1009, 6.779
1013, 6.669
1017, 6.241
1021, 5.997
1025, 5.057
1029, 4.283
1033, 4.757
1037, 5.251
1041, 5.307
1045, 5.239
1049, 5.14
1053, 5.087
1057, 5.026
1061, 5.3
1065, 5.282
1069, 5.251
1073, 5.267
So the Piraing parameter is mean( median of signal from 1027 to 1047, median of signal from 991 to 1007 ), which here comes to 6.0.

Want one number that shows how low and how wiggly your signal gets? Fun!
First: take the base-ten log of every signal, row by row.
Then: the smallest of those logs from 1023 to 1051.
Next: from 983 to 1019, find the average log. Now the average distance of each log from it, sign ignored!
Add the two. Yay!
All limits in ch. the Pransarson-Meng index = 0.66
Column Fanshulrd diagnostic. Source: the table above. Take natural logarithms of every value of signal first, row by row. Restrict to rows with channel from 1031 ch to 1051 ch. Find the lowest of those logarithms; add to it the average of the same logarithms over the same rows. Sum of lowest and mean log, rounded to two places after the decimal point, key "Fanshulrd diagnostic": 3.20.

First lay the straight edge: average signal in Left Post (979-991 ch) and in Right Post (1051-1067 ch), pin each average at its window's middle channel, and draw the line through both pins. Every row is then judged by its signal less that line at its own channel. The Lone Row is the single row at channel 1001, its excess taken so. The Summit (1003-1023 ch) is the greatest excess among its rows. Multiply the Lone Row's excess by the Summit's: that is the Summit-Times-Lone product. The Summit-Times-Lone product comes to 2.2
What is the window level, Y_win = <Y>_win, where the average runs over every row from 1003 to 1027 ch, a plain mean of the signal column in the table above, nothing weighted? 6.3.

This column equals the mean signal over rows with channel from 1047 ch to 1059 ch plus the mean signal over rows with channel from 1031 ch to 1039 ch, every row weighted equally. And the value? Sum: 10.1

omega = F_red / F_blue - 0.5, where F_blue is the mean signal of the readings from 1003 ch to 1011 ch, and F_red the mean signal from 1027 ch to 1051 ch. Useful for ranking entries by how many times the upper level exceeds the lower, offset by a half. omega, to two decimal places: 0.23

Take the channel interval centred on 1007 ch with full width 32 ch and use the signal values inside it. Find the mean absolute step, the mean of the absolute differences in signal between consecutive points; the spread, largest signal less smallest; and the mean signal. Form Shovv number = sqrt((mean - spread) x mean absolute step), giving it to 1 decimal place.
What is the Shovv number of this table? 1.2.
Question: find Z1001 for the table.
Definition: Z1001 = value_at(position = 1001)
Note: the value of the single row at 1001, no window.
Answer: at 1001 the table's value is 6.849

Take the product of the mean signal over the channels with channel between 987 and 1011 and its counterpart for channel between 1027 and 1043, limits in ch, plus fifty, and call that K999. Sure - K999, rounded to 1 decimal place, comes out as 81.6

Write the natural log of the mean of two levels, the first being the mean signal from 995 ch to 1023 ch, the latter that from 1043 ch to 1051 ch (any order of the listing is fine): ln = 1.77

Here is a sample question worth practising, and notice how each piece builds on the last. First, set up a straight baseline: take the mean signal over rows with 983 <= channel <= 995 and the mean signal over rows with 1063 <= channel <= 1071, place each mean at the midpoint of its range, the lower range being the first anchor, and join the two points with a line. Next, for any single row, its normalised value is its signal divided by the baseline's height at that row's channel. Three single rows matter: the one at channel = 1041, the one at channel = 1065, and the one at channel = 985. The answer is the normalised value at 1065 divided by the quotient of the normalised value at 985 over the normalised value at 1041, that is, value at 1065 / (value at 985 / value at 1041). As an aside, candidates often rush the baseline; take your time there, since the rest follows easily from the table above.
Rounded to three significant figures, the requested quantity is 1.06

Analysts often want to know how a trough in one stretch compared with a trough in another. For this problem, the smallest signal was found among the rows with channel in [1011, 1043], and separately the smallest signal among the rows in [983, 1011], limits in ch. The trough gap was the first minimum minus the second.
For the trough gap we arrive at -1.0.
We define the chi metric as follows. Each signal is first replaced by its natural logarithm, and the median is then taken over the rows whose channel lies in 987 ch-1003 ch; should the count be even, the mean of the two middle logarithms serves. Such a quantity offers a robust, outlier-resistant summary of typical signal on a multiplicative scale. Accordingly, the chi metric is 1.83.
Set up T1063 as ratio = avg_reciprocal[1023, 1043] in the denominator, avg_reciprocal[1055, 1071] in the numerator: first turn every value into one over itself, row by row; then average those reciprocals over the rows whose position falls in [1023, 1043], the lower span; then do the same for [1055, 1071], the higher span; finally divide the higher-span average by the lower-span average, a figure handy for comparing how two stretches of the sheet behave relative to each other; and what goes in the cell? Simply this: 0.94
